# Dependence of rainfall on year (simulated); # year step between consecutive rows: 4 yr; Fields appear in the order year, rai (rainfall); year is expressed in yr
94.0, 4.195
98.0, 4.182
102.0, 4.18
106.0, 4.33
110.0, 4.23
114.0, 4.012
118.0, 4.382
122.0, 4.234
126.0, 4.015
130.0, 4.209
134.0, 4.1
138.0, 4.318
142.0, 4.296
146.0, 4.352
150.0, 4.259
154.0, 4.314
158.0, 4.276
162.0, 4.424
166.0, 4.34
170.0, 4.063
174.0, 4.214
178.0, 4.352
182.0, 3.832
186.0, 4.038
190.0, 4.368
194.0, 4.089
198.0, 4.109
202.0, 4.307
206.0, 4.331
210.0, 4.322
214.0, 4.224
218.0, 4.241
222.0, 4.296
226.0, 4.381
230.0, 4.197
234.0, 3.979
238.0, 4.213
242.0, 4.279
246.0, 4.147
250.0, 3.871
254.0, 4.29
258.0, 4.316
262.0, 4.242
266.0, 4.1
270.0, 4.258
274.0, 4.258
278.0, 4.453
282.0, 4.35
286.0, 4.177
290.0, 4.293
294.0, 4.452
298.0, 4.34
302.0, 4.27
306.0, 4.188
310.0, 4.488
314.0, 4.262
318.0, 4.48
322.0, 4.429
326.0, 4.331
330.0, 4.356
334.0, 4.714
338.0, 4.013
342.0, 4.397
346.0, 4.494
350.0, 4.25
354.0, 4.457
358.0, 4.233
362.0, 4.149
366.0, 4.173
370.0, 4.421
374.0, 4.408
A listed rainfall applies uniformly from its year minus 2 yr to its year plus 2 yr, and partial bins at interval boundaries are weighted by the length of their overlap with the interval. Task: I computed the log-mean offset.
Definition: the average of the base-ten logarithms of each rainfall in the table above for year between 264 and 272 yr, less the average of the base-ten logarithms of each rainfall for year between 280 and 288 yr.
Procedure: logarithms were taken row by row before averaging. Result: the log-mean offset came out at -0.01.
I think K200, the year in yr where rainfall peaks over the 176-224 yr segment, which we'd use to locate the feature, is 190.0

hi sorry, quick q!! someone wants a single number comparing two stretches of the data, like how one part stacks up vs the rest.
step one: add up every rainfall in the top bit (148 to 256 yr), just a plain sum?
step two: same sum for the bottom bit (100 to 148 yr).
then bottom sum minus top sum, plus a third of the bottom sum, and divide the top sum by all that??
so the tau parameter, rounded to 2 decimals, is -2.46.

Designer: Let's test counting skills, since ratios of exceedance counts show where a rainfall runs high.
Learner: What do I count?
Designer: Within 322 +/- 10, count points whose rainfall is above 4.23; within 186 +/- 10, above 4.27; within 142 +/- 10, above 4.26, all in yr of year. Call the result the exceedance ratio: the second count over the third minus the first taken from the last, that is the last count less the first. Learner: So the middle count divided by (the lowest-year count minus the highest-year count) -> -1.0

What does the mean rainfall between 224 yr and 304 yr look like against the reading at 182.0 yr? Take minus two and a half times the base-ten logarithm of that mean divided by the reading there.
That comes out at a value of -0.11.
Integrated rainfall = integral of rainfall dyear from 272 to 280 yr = 34.8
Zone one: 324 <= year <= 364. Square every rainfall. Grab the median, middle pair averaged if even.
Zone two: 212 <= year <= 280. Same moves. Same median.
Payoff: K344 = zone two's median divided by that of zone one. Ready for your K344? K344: 0.95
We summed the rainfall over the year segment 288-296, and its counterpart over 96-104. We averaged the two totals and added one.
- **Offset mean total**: 9.55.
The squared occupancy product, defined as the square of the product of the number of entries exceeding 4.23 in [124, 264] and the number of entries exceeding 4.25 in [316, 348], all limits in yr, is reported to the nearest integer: 19600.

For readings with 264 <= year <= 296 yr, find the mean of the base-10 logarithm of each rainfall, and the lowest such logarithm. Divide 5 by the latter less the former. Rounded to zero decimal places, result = -253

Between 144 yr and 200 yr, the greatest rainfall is 4.424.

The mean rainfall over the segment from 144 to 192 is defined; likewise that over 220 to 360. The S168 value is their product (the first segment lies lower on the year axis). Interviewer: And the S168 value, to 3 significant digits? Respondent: 18.2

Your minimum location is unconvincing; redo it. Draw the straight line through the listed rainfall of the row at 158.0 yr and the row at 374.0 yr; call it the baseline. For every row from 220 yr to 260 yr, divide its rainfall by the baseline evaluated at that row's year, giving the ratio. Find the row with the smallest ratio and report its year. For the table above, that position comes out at 250.0 yr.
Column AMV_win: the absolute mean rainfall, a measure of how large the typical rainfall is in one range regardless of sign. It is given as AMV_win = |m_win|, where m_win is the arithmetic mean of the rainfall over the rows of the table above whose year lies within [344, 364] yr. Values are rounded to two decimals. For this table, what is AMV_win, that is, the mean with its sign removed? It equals 4.32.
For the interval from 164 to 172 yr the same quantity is 4.20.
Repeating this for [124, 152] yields 4.22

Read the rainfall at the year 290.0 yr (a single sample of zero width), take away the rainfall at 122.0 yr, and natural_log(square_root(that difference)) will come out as -1.4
